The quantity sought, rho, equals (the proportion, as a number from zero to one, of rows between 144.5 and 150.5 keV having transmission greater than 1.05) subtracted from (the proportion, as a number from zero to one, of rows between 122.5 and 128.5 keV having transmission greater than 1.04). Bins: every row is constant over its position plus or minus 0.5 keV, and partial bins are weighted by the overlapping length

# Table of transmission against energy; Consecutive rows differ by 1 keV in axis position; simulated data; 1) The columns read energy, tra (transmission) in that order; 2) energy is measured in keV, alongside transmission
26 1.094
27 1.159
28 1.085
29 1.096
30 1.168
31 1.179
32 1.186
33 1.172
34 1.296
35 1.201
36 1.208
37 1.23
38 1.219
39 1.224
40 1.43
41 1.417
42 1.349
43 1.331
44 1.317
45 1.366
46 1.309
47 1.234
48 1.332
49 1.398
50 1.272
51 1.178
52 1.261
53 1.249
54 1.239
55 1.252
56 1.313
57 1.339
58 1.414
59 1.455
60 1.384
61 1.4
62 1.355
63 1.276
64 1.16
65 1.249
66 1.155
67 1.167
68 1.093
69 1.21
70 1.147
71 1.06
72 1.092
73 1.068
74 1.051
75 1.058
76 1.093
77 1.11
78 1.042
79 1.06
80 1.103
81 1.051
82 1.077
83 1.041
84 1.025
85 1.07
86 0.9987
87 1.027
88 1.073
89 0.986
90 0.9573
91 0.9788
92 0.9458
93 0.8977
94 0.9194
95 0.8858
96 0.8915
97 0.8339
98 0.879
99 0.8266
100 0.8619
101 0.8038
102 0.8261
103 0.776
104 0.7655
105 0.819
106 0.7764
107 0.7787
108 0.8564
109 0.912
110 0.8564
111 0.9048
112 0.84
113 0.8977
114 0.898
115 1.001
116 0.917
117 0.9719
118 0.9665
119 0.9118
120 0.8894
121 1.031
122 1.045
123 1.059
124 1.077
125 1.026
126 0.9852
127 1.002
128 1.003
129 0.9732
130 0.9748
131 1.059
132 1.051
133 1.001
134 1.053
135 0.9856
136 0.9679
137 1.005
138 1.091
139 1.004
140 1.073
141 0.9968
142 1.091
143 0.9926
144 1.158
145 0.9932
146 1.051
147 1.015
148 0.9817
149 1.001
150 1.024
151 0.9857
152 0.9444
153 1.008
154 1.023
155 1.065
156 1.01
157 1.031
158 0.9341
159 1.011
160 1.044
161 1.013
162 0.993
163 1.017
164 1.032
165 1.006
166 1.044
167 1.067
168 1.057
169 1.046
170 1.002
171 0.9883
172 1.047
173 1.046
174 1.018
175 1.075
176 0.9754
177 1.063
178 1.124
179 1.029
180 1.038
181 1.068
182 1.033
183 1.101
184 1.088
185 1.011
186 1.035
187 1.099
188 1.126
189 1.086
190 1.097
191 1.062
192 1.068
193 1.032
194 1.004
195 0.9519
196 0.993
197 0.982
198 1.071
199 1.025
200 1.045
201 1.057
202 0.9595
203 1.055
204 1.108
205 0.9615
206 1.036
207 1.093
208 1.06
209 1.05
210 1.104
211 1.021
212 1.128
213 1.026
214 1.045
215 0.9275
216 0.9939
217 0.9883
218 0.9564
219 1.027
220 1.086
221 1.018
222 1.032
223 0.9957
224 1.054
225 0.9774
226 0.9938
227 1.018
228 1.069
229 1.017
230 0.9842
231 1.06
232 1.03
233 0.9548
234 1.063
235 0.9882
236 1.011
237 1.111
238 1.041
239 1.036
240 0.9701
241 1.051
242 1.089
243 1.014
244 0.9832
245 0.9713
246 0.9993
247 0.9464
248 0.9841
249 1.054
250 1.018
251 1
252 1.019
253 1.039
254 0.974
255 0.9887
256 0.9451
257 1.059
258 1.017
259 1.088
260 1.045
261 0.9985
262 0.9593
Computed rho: 0.17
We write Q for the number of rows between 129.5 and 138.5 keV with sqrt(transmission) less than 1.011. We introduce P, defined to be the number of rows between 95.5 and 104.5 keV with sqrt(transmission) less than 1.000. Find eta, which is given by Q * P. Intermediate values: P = 9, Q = 5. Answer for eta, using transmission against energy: 45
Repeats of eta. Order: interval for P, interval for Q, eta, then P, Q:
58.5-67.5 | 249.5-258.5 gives 0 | 0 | 7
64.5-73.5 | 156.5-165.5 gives 0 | 0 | 6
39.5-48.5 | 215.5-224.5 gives 0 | 0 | 5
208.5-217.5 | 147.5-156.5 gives 18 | 3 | 6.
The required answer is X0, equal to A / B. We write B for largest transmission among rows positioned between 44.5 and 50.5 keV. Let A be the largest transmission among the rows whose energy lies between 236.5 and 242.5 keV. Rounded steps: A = 1.111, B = 1.398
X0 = 0.79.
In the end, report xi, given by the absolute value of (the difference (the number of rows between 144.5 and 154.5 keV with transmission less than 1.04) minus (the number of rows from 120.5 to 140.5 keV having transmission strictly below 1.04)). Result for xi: 3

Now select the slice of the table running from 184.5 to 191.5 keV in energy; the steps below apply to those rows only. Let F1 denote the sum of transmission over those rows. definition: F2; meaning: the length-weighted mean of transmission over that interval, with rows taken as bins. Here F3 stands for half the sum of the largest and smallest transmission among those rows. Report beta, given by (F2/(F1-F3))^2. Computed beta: 0.0277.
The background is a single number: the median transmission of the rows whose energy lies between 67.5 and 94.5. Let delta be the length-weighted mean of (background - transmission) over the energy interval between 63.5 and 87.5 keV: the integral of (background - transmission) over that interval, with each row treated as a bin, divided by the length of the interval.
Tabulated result -0.03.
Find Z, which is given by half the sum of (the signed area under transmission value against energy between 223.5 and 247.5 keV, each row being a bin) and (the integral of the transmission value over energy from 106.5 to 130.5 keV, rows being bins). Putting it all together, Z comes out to 23.6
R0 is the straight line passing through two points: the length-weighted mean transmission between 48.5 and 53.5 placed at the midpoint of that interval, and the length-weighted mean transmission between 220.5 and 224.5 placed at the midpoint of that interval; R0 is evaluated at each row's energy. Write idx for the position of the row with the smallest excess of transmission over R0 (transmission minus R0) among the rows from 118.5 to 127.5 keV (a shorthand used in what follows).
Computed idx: 120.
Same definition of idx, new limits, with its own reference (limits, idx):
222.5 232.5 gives 225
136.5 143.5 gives 143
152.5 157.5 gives 153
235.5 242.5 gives 240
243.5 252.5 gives 247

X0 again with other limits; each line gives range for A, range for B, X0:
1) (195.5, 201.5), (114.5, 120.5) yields 1.07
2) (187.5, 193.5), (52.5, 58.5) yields 0.80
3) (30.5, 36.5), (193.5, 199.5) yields 1.21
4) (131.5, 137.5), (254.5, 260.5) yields 0.97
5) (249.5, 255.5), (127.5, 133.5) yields 0.98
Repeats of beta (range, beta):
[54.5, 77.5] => 0.0021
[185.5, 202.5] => 0.0039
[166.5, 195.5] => 0.0013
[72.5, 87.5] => 0.0051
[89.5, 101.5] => 0.0083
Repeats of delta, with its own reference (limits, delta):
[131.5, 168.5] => 0.04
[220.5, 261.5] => 0.04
